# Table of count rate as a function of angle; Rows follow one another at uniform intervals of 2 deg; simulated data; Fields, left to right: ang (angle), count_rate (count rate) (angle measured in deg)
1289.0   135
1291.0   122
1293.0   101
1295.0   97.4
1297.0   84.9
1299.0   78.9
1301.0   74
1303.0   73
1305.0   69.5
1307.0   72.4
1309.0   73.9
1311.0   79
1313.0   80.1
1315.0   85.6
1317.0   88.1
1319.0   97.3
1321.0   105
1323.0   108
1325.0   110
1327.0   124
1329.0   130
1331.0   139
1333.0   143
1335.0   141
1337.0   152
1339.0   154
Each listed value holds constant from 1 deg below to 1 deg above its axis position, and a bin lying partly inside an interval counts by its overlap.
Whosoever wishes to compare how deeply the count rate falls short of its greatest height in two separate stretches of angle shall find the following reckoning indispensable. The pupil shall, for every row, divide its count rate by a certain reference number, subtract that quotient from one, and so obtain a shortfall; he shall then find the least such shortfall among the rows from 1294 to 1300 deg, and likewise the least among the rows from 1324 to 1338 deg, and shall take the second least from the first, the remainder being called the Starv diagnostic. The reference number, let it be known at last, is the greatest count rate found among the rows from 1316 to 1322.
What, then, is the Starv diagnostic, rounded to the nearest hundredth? 0.52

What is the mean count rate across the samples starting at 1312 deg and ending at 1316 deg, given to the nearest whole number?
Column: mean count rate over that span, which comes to 83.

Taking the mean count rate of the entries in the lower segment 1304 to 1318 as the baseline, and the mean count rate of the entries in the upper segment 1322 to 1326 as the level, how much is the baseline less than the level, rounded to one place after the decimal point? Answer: 30.6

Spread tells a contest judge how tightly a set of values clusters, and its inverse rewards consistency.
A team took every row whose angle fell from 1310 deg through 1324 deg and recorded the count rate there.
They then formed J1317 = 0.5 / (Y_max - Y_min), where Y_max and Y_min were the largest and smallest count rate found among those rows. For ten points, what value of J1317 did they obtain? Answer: 0.017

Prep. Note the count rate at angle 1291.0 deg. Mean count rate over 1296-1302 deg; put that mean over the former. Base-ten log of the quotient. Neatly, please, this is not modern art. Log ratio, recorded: -0.19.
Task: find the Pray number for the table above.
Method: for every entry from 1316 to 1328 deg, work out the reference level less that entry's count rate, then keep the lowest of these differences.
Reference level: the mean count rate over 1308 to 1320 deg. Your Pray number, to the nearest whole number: -40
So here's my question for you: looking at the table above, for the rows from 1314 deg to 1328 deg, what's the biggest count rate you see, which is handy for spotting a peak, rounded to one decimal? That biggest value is 124.0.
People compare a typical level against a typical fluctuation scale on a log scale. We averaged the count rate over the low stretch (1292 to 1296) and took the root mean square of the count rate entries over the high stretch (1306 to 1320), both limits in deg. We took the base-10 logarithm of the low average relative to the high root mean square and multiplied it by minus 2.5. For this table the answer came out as -0.20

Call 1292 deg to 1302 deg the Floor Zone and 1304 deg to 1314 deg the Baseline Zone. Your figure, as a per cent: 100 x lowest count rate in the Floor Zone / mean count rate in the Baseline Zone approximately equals 99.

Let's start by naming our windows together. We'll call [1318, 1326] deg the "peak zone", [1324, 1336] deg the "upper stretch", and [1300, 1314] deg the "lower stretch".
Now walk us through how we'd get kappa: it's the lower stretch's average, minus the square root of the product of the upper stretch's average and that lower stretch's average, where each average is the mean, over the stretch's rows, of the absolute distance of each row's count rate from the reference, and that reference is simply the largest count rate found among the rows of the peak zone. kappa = 8.1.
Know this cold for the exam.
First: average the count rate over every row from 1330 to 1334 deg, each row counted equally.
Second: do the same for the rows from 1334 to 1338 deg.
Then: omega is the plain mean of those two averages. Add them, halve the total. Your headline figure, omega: 144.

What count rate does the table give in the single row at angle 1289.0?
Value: 135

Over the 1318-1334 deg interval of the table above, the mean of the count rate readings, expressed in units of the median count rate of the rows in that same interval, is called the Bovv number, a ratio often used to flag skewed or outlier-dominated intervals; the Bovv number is 1.02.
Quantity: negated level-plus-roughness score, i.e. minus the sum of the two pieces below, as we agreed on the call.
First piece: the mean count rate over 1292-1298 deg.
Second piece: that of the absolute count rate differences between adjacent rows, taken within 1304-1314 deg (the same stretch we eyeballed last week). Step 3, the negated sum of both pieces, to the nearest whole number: -97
